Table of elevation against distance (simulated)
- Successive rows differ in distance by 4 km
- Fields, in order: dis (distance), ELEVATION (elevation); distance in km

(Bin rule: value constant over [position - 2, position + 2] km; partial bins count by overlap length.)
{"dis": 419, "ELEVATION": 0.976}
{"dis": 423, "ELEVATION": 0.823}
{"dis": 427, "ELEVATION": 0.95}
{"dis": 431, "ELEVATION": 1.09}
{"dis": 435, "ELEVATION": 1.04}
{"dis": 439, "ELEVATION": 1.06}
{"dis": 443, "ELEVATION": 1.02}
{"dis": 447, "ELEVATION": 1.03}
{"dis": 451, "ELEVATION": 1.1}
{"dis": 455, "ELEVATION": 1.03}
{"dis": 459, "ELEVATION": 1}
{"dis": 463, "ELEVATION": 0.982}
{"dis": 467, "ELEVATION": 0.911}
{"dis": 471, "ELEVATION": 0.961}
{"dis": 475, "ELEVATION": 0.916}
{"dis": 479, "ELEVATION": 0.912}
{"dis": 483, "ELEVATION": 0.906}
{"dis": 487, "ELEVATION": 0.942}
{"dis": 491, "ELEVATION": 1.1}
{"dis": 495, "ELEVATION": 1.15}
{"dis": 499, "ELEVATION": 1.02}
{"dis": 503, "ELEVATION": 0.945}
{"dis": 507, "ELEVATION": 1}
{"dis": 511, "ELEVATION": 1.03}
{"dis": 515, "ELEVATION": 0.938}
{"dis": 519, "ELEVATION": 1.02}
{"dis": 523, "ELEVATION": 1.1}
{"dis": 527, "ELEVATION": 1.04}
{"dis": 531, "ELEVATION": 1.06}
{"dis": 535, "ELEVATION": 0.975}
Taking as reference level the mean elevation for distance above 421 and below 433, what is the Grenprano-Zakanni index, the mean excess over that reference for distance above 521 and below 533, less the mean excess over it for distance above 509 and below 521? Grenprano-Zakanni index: 0.07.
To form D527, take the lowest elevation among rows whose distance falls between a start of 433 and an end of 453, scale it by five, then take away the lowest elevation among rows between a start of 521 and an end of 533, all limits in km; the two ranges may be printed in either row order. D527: 4.1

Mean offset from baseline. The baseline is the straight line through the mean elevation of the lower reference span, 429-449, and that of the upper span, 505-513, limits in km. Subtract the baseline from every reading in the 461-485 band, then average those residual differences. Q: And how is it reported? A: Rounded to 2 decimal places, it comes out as -0.10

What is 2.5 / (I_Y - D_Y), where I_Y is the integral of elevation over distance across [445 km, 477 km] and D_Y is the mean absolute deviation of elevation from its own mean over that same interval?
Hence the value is 0.0789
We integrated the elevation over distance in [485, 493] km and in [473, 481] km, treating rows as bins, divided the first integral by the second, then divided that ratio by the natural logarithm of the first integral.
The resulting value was 0.532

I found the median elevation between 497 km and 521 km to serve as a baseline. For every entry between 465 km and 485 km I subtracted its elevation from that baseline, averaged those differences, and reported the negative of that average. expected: -0.09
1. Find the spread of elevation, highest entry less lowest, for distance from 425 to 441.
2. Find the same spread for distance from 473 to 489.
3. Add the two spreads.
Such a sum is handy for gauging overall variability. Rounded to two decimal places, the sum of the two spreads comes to 0.18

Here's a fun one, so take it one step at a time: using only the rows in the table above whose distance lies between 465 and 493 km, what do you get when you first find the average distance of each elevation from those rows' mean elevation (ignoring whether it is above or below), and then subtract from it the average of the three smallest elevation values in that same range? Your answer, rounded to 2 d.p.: -0.86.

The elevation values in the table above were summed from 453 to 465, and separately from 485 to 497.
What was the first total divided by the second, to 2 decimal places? 0.94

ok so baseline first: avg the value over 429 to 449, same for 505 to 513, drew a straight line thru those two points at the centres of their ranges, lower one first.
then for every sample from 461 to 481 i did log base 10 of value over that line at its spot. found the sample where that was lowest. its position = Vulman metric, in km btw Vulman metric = 467 km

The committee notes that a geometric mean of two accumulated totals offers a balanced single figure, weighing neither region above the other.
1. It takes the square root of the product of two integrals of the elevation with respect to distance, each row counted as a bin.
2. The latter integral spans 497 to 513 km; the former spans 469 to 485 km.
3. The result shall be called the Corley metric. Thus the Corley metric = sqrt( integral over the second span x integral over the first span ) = 15.4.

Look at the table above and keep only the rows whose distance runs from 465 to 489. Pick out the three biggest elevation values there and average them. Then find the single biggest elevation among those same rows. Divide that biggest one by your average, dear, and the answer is 1.02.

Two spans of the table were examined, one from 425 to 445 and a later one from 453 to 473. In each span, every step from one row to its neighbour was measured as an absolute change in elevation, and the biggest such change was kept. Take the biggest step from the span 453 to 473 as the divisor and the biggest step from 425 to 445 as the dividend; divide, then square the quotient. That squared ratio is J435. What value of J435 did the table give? 3.9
